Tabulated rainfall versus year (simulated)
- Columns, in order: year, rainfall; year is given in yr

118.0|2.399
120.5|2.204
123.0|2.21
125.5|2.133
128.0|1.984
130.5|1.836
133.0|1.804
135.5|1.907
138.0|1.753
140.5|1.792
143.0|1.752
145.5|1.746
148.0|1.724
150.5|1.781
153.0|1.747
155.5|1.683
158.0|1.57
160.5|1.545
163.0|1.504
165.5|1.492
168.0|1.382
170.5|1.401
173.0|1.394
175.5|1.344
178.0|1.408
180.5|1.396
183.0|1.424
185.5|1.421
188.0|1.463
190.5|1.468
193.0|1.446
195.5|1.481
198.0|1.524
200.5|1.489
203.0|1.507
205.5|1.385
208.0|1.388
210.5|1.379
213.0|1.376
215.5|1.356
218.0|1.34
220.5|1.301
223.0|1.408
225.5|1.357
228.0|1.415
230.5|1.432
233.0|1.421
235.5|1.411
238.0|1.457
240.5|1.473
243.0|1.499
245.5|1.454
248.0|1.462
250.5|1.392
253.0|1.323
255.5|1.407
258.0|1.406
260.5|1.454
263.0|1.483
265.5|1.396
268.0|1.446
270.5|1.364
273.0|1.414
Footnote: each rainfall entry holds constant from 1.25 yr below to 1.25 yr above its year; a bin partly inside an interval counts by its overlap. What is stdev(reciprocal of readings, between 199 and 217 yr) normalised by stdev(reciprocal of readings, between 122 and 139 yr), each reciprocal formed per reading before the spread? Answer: 0.7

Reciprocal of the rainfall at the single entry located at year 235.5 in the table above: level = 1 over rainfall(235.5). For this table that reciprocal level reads 0.71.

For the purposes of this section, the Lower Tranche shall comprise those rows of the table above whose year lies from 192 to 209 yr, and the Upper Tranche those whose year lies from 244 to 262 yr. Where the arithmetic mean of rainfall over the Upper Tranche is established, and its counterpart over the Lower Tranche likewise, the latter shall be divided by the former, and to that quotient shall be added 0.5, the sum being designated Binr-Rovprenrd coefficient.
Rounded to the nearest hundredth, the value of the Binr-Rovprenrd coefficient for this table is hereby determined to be 1.53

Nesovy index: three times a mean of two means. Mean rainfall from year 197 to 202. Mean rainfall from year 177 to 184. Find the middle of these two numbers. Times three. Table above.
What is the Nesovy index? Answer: 4.37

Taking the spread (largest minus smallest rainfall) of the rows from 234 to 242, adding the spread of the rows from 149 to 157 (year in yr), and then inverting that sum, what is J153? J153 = 6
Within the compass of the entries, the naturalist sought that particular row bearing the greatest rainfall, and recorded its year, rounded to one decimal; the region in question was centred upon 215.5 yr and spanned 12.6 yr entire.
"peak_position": 210.5 yr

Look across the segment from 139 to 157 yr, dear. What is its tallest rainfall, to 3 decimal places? 1.792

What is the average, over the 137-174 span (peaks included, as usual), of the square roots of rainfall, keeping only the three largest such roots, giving 1.33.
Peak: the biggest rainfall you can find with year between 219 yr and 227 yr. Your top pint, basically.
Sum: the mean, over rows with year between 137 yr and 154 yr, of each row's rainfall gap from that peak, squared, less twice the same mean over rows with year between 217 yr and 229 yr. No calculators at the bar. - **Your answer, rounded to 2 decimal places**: 0.11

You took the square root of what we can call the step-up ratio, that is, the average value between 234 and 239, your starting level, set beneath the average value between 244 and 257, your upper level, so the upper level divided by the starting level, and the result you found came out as 0.99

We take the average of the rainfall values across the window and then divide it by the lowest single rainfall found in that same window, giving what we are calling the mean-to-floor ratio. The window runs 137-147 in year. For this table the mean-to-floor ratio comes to 1.008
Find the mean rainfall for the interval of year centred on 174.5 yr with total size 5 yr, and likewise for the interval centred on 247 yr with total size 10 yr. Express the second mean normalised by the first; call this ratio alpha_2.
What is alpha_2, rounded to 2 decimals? 1.06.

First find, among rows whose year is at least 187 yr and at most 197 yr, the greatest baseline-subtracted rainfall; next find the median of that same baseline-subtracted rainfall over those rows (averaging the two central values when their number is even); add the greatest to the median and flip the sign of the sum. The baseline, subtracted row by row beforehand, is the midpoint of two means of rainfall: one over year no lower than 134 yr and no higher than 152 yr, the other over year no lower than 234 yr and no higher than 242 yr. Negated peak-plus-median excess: 0.28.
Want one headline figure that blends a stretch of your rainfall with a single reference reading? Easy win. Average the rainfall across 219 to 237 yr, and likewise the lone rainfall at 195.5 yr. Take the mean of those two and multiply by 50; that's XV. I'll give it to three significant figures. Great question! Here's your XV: 71.8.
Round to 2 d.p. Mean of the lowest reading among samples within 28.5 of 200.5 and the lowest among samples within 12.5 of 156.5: 1.34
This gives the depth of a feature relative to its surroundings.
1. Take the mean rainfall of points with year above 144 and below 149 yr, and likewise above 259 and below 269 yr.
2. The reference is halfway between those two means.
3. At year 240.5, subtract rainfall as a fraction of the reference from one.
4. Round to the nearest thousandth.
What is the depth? 0.074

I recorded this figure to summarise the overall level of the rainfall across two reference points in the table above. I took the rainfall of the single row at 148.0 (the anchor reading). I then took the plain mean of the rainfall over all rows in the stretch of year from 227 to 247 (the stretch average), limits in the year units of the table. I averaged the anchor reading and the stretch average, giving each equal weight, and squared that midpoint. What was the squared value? 2.51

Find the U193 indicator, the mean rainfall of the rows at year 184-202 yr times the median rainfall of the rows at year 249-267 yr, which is 2.07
